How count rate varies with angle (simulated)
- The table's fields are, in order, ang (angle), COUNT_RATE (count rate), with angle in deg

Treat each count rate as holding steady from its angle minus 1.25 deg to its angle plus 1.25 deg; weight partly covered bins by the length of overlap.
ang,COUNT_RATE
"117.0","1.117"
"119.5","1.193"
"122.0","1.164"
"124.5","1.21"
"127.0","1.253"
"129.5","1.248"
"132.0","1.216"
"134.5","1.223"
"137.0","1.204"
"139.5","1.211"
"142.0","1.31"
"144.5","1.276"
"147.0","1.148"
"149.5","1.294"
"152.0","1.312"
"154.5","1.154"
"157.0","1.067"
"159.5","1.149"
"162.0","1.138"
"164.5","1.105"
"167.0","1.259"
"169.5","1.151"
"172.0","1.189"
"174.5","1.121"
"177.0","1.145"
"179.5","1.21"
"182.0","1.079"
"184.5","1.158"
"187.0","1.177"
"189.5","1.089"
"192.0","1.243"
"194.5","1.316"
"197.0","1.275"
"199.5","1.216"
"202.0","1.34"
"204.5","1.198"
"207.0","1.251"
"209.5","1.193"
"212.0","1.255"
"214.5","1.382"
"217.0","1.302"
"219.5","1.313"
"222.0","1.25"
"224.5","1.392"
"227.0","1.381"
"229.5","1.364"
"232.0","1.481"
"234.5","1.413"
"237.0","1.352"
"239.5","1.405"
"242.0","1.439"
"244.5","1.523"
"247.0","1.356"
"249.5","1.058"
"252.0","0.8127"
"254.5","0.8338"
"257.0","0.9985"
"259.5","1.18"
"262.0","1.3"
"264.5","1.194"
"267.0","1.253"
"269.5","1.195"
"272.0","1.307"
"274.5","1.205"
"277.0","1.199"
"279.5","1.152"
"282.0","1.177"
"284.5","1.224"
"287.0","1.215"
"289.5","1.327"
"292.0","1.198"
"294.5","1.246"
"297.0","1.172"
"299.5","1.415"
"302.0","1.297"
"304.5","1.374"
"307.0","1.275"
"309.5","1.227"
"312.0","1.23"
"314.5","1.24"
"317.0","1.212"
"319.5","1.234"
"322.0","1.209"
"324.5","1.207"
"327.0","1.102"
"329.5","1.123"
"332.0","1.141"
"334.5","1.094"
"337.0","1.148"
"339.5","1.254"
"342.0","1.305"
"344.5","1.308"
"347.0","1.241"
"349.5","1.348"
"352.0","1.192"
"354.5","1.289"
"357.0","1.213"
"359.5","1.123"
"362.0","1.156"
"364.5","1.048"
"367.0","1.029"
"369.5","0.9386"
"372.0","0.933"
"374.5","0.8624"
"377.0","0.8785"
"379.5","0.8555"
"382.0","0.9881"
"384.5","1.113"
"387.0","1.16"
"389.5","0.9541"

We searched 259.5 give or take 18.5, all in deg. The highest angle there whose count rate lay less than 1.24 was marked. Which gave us 277.0 deg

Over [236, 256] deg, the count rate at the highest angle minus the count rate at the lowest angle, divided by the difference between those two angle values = -0.030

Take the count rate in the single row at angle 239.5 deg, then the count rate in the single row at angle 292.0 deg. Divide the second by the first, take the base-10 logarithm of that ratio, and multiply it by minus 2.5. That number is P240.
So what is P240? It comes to 0.17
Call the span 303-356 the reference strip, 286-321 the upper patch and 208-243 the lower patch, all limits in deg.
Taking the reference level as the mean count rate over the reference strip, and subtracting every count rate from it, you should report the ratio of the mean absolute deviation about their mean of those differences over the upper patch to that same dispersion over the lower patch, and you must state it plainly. 0.85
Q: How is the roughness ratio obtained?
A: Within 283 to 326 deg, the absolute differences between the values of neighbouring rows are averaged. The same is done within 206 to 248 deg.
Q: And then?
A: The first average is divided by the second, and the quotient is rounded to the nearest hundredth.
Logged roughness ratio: 0.91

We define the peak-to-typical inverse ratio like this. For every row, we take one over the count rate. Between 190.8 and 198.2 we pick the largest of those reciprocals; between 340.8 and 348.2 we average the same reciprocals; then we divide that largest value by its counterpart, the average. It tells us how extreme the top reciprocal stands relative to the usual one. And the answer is 1.03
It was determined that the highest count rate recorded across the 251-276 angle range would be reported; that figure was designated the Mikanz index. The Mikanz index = 1.307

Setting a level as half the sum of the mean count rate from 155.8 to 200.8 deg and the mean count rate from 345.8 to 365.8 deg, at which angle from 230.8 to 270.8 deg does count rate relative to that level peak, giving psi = 244.5 deg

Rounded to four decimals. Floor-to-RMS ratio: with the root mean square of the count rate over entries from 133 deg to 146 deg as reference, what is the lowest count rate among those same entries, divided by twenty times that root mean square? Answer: 0.0483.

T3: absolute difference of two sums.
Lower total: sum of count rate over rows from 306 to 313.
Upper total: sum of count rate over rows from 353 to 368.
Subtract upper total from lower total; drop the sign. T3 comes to 3.1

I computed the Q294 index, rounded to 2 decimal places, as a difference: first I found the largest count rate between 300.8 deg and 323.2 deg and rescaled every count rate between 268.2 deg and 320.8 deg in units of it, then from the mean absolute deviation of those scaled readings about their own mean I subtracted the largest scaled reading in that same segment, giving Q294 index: -0.99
